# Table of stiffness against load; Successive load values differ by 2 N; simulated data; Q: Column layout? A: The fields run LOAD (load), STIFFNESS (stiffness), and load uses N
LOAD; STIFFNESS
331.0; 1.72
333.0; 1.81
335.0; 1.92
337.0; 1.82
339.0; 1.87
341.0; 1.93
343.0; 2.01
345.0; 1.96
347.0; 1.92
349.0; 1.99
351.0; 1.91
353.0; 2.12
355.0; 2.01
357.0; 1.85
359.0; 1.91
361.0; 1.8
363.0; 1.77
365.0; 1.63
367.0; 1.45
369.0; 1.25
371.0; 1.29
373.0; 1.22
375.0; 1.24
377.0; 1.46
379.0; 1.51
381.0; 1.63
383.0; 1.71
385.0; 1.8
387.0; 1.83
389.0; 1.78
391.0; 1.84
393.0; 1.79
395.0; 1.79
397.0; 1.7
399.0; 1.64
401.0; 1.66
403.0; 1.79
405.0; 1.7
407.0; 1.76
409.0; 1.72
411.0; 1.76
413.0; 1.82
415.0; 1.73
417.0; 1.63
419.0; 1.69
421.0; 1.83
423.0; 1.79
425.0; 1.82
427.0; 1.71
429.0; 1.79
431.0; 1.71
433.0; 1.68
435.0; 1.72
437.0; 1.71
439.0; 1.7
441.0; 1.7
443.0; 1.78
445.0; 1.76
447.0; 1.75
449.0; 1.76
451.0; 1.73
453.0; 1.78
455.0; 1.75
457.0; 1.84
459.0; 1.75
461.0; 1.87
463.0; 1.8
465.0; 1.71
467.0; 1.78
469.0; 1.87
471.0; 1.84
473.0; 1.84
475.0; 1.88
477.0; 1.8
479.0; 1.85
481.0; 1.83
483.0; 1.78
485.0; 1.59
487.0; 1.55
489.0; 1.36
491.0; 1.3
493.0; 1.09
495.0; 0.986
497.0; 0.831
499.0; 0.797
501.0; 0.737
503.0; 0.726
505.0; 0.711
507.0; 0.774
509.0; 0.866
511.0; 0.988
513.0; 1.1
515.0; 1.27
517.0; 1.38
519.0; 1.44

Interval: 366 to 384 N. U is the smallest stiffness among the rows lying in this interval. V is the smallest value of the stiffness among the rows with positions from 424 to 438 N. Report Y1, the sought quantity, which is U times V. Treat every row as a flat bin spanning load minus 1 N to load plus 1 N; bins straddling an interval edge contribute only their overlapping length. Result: 2.05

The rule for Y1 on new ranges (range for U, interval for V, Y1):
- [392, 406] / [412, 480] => 2.67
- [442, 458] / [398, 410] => 2.84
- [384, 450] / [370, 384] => 1.99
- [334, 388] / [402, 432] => 1.99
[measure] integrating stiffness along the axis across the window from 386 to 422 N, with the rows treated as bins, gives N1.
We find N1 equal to 63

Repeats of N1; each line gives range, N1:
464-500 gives 55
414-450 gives 63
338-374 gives 64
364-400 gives 57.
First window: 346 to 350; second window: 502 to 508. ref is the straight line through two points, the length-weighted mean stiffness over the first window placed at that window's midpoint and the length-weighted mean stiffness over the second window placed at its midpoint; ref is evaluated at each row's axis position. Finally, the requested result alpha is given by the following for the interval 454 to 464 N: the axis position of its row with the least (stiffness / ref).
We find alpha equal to 455.0 N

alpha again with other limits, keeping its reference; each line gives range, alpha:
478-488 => 487.0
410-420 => 417.0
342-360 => 347.0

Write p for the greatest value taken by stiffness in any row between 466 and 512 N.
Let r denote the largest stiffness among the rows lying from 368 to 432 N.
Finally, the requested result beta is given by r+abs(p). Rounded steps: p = 1.88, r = 1.84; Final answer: 3.72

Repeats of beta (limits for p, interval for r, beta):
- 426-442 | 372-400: 3.63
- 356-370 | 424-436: 3.73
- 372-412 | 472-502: 3.72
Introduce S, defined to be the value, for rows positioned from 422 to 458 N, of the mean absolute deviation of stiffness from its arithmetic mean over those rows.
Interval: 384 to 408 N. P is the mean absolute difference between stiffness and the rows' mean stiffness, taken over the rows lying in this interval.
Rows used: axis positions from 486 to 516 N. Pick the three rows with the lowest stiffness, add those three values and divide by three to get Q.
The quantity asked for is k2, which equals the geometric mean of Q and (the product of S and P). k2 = 0.038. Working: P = 0.054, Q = 0.7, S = 0.04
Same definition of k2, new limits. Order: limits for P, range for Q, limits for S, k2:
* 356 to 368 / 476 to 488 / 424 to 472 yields 0.098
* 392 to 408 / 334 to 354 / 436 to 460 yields 0.053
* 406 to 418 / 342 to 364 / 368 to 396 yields 0.130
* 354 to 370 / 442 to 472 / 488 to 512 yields 0.248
